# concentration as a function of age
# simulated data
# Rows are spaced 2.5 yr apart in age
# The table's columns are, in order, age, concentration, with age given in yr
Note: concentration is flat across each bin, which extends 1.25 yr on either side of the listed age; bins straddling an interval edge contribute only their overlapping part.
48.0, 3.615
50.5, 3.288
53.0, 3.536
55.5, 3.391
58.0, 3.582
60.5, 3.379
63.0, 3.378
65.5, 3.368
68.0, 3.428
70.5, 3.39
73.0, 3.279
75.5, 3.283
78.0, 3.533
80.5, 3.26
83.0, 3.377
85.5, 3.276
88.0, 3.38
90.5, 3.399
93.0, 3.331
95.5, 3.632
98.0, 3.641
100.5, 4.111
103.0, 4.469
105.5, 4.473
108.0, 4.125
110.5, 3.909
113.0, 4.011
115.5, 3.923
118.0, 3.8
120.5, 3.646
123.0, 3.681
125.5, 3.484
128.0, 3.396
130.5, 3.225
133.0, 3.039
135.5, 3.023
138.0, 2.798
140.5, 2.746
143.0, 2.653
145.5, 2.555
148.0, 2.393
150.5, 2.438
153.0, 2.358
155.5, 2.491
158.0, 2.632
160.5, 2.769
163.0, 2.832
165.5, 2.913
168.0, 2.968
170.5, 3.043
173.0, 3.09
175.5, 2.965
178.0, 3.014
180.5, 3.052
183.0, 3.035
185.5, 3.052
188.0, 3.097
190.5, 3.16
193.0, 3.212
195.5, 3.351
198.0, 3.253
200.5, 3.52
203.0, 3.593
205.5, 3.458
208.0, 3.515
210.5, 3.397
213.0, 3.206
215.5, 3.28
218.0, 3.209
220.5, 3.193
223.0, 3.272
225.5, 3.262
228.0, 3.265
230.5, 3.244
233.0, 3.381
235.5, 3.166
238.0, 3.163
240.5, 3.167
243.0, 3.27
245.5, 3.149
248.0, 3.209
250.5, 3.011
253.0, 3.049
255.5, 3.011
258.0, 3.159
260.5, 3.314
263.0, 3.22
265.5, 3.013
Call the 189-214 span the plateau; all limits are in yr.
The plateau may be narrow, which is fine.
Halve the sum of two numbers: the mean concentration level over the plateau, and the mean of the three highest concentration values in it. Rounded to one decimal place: 3.5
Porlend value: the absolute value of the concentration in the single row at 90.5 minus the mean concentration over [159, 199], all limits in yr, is 0.35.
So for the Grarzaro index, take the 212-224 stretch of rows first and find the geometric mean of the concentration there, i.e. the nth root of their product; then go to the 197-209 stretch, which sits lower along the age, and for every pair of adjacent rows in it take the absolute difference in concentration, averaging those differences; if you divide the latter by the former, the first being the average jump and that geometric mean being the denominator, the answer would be 0.041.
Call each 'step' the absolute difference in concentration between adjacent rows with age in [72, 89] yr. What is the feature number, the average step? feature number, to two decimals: 0.14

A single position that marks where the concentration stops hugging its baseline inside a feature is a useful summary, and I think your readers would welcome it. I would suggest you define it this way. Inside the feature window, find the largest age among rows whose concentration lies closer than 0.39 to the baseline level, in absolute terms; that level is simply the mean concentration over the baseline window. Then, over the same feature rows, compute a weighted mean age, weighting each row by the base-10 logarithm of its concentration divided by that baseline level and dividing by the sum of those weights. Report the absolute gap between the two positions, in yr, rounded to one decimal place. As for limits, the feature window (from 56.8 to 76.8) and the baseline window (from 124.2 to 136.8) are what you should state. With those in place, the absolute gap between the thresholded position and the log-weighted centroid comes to 11.3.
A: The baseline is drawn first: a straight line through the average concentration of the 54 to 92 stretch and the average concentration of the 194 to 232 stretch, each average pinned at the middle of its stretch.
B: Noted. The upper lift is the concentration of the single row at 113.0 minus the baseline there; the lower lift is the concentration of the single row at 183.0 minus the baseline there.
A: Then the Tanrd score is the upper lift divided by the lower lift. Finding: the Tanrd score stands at -2.1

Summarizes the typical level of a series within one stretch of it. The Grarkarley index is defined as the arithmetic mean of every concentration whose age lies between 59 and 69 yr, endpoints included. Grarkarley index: 3.39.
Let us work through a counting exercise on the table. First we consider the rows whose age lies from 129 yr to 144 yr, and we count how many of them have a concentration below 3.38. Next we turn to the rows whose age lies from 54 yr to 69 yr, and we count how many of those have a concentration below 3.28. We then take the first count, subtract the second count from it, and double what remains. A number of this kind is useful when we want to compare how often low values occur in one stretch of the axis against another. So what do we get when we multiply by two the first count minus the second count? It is 12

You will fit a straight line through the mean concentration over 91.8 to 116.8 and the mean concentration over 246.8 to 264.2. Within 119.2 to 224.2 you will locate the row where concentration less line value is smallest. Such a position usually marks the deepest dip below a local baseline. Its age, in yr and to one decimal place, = 153.0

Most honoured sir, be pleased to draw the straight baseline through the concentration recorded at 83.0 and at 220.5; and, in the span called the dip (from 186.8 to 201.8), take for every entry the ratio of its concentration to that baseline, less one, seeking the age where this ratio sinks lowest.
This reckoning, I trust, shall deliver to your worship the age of 188.0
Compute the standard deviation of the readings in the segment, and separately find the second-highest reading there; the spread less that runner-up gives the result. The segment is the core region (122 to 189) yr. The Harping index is -3.16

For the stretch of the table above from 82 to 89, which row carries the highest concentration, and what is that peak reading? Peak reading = 3.38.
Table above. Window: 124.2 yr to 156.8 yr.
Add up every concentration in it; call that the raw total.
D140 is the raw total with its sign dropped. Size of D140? 37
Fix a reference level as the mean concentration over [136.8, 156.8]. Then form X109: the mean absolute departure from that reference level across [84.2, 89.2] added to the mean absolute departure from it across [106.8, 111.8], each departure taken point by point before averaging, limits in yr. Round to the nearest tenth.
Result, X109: 2.2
